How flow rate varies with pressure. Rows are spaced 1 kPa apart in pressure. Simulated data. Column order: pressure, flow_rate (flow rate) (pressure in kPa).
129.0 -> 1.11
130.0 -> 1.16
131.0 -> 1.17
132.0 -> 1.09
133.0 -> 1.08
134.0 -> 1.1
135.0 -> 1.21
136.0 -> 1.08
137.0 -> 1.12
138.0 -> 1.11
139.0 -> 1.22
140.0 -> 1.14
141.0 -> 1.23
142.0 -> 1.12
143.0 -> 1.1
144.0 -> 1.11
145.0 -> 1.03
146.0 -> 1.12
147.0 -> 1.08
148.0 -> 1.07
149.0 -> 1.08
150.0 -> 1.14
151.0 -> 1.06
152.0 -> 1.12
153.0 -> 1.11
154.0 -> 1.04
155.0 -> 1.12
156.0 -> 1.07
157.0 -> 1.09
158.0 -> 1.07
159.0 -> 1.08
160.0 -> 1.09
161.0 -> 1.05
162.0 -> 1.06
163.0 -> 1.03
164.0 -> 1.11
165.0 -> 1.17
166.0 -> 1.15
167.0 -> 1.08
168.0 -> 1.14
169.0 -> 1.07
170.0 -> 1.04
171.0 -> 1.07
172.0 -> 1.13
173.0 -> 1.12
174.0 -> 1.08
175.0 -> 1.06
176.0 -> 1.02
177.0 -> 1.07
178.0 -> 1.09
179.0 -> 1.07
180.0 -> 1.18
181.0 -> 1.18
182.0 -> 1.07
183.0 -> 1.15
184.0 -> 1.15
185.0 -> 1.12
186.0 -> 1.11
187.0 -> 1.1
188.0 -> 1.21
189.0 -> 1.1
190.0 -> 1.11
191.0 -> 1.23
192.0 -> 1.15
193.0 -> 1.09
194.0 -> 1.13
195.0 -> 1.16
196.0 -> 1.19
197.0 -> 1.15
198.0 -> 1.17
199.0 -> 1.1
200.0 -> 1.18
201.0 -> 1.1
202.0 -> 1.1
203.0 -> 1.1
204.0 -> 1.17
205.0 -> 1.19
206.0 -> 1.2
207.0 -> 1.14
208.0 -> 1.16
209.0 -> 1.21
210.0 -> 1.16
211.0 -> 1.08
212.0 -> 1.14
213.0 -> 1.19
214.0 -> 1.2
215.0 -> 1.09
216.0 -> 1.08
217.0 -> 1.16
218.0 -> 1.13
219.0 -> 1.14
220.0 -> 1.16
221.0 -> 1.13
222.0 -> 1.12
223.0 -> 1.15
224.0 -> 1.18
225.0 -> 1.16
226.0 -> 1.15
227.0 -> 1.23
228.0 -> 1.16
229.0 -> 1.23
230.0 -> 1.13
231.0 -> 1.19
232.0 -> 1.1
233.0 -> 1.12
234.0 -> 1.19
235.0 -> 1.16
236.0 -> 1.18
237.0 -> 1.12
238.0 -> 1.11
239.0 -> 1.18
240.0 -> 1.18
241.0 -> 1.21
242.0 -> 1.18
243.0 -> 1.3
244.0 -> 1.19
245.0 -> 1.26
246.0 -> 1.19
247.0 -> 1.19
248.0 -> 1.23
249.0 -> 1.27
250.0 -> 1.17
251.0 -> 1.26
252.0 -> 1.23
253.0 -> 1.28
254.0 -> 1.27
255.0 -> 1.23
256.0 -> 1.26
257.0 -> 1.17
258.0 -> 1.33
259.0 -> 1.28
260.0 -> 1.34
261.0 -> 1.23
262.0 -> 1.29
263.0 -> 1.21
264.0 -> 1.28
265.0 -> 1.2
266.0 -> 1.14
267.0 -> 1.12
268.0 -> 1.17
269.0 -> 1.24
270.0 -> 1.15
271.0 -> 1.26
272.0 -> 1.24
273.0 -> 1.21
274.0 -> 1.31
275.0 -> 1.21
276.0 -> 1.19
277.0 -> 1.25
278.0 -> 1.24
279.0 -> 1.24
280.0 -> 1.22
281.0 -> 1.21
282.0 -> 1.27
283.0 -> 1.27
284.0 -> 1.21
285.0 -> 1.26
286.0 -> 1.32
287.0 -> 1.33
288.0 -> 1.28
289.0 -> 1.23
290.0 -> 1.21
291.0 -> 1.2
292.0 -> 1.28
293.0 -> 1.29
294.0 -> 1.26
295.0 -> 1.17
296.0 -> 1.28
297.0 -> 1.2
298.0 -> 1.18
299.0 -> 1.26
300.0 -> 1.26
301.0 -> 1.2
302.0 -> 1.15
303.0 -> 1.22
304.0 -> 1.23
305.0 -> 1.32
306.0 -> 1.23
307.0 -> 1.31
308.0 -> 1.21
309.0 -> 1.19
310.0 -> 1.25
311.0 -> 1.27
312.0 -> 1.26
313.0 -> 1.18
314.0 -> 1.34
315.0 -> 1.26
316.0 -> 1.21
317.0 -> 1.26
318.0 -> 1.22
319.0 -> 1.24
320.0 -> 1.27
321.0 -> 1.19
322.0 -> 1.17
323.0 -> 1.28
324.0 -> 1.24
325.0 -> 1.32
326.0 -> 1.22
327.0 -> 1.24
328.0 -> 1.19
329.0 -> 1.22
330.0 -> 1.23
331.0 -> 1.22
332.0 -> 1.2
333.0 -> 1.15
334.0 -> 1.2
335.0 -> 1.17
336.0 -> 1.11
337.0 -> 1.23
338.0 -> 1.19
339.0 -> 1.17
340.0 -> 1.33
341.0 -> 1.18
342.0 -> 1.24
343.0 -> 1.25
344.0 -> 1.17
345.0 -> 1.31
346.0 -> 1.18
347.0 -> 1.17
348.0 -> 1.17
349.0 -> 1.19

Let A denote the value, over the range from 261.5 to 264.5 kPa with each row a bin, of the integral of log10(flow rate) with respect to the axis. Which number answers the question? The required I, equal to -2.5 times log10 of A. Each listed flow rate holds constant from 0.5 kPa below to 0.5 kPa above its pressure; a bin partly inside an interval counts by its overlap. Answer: 1.31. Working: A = 0.30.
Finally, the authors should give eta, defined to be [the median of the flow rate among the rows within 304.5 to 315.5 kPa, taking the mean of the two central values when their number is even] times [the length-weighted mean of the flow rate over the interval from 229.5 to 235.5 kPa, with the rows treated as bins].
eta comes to 1.45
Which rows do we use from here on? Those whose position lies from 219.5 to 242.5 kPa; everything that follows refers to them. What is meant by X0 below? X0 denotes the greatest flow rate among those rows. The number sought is 1.23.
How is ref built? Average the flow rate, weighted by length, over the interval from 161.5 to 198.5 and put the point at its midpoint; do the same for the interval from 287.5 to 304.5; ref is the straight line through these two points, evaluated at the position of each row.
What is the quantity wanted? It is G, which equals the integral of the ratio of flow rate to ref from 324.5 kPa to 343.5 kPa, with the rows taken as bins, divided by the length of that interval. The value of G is 0.96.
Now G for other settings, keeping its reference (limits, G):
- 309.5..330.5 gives 0.99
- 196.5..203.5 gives 0.99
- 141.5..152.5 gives 1.01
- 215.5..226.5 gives 0.99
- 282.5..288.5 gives 1.05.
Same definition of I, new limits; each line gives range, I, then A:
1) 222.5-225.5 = 1.76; 0.20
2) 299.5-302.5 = 1.55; 0.24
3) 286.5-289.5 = 1.23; 0.32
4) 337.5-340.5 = 1.43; 0.27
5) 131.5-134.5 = 2.37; 0.11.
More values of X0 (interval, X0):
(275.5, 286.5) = 1.32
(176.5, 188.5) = 1.21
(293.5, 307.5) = 1.32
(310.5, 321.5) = 1.34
